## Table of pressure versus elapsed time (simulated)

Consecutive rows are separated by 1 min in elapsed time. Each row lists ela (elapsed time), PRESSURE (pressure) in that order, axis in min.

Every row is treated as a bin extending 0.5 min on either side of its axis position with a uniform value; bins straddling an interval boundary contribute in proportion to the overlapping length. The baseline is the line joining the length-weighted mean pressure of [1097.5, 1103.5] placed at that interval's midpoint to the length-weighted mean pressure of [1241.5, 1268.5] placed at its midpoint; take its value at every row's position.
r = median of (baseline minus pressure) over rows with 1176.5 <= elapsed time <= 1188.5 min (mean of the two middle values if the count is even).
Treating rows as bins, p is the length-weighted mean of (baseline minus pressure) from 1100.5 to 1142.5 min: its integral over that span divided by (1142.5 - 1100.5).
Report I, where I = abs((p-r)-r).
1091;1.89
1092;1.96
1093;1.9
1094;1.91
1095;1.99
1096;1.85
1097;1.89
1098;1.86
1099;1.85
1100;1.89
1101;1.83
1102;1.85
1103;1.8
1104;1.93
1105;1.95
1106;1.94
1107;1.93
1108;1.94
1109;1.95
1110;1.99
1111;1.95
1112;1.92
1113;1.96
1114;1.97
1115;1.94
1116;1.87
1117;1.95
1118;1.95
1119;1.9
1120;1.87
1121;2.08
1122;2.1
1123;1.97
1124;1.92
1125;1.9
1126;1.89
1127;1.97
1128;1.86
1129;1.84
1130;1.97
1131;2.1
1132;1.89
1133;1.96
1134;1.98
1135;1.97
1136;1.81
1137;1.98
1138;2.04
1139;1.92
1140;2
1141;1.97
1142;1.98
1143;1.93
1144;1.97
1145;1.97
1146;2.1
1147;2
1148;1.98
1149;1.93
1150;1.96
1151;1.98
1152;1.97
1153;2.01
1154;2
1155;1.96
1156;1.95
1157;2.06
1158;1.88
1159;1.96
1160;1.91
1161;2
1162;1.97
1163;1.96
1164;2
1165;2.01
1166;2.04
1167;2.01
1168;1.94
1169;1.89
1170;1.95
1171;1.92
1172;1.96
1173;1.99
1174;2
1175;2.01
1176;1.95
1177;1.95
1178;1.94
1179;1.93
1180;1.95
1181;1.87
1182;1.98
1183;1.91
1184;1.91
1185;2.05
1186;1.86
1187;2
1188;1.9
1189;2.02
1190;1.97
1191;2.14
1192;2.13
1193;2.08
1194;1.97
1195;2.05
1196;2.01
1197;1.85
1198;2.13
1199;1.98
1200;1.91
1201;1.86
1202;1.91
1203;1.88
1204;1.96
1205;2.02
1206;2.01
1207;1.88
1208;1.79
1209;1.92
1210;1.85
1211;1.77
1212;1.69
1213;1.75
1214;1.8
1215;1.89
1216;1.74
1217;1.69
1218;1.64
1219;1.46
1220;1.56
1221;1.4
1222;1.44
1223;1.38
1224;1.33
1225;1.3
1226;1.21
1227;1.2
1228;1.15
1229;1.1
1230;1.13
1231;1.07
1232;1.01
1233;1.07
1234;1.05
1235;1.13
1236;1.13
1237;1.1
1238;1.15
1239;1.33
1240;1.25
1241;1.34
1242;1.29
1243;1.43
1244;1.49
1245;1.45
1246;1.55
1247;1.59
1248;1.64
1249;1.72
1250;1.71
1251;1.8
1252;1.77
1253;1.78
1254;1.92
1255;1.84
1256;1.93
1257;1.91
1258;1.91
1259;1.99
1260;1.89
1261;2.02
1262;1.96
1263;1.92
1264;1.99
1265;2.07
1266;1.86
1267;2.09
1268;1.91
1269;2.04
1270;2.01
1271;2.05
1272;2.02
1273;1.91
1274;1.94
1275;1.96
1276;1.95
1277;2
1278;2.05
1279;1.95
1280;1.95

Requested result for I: 0.13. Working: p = -0.101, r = -0.12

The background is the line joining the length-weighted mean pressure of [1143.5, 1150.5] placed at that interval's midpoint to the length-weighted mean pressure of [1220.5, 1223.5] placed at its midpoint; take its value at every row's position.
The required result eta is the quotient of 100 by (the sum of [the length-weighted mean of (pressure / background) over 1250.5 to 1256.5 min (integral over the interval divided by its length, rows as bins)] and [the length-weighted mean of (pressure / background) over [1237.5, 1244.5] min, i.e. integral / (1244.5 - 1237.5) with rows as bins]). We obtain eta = 38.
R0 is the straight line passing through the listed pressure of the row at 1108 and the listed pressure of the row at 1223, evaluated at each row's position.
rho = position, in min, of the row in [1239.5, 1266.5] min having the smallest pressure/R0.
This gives 1240 min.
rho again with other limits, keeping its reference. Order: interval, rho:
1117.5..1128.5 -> 1120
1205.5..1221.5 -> 1221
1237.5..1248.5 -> 1238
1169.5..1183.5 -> 1171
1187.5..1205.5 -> 1188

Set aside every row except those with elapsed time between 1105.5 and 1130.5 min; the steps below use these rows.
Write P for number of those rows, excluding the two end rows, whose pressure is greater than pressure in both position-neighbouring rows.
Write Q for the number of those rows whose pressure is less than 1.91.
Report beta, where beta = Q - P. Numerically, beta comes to 3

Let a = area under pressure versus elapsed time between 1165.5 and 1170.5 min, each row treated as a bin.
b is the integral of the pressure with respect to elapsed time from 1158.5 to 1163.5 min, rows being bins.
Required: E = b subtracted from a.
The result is 0.03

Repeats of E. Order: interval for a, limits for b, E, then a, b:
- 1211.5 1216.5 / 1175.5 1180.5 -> -0.85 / 8.9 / 9.7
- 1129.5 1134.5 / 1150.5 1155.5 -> -0.02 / 9.9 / 9.9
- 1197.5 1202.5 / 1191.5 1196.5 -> -0.45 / 9.8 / 10.2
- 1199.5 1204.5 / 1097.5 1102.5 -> 0.24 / 9.5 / 9.3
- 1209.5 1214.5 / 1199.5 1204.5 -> -0.66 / 8.9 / 9.5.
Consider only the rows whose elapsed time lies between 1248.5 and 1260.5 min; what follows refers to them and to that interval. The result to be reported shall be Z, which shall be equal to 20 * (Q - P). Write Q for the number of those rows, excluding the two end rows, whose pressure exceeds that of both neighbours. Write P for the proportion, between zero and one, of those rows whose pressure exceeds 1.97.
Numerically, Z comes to 78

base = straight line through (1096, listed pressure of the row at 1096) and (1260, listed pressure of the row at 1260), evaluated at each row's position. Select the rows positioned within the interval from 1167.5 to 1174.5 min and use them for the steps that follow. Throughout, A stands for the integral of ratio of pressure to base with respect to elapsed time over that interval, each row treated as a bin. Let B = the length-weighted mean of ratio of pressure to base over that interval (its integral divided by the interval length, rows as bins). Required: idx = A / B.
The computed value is 7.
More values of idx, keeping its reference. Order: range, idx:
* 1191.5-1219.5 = 28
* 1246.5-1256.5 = 10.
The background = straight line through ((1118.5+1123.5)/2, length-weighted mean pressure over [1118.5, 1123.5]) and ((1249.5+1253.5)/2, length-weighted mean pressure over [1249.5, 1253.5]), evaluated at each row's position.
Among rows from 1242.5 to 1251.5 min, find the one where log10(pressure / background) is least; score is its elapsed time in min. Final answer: 1243 min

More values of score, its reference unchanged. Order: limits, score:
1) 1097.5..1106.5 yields 1103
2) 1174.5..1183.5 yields 1181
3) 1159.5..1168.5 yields 1160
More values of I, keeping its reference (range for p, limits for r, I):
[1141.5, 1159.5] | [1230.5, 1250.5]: 1.13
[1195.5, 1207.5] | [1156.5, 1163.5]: 0.13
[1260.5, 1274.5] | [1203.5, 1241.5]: 1.03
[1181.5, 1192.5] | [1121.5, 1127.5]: 0.04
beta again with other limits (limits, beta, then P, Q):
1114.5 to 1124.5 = 2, 1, 3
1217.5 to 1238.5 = 17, 4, 21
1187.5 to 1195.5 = -1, 2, 1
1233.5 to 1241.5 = 7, 1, 8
